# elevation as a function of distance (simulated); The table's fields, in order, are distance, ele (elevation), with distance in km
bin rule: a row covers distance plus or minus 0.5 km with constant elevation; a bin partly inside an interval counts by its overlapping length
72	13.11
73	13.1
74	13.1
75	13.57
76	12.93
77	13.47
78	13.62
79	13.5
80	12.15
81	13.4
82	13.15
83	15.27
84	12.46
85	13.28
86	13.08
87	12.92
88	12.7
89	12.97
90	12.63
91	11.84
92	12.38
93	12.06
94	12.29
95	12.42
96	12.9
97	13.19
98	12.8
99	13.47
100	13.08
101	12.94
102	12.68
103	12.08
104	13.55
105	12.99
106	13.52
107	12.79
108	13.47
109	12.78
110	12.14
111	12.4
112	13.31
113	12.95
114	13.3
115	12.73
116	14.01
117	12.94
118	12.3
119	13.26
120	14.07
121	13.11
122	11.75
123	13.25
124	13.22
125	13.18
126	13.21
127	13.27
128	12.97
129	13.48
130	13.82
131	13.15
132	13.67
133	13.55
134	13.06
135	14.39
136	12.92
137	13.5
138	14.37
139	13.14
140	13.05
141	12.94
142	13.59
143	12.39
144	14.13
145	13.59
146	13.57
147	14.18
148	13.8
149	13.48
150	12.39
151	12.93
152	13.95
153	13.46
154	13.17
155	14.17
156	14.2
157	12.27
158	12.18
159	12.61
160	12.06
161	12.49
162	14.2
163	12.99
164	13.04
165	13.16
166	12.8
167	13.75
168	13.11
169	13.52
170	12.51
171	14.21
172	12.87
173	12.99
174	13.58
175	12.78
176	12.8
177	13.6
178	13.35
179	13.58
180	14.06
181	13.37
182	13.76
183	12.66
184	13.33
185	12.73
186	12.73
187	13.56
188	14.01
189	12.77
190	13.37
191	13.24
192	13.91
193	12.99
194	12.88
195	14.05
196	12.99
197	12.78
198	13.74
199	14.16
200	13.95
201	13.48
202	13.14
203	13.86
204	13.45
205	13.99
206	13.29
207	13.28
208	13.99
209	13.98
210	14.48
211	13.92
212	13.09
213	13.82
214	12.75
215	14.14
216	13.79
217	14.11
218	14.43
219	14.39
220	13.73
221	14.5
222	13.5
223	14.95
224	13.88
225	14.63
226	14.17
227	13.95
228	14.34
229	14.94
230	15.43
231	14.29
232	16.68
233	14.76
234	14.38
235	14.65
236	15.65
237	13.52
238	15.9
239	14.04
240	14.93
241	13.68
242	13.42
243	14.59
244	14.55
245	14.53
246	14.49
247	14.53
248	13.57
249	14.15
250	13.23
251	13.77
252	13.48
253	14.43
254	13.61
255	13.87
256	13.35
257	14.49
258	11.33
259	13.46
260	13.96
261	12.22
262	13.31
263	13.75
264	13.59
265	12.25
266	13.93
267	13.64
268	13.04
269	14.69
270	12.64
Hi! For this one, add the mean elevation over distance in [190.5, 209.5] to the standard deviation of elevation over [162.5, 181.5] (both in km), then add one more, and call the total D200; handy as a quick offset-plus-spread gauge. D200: 15.0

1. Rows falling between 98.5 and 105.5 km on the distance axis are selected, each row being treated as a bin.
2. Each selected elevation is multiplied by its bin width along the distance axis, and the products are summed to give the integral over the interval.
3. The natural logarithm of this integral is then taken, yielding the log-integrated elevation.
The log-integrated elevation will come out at 4.51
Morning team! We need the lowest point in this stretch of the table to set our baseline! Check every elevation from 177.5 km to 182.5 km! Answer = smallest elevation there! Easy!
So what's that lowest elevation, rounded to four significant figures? 13.35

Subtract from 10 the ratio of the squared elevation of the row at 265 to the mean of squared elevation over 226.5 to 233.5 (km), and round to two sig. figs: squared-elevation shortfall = 9.3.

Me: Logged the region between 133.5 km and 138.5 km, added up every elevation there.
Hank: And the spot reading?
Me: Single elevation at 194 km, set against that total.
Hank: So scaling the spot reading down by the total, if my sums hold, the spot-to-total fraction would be 0.189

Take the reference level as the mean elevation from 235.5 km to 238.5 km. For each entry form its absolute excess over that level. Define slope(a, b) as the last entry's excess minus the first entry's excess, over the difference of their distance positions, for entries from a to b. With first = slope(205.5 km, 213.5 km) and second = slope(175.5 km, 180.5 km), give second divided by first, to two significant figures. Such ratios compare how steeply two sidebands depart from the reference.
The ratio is 4.2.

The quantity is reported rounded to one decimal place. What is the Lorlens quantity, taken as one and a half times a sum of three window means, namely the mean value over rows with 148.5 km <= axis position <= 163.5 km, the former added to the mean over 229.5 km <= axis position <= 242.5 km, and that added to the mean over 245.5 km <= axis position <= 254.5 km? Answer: 62.6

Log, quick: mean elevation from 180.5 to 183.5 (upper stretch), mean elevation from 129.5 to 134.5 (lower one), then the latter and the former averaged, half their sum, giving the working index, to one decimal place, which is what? 13.4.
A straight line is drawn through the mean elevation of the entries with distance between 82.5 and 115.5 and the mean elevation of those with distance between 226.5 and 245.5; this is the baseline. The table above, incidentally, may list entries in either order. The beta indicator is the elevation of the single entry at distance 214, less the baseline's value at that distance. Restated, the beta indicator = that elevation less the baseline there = -1.6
